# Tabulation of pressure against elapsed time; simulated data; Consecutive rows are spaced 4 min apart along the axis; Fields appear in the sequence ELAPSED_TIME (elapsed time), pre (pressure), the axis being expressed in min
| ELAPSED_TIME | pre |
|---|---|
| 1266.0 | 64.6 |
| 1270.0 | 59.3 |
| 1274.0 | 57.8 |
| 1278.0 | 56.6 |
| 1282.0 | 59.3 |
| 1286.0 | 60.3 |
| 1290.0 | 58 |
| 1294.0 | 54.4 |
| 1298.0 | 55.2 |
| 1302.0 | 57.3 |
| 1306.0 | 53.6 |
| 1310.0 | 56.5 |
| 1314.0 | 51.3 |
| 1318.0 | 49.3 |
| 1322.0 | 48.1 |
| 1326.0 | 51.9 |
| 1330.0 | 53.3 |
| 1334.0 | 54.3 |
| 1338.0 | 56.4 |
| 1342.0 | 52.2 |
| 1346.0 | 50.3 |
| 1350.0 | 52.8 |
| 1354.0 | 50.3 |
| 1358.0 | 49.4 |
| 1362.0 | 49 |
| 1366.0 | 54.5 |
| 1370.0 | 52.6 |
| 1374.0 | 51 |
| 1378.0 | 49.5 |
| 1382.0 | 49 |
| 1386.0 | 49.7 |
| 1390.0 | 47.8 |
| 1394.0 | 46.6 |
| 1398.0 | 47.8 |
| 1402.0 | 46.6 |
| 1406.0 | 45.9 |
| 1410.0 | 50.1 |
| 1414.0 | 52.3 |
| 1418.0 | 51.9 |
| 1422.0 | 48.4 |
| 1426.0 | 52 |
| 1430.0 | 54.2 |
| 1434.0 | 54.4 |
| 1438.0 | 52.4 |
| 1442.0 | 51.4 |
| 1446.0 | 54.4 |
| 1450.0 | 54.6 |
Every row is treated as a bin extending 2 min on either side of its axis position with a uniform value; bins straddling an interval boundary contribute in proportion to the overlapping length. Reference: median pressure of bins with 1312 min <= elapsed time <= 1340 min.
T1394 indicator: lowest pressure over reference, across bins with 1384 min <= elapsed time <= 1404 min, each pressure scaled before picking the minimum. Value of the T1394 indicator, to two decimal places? 0.90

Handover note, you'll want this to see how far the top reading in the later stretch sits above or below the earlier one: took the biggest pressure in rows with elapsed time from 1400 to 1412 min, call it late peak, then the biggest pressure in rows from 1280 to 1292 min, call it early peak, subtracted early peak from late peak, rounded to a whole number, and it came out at -10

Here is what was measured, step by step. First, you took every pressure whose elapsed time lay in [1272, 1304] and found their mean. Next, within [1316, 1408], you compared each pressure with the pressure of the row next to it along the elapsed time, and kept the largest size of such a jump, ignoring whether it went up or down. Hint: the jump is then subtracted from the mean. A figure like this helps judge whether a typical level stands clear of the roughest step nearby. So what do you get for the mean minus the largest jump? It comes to 51.9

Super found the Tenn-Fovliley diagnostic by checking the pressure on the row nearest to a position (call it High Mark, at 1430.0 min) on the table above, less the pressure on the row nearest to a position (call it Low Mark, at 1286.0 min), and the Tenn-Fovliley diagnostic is -6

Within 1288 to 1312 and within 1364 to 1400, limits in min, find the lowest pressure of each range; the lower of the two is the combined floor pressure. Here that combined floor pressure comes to 46.6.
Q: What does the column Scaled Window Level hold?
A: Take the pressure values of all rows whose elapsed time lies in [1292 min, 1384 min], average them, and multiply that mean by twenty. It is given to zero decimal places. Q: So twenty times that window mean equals 1045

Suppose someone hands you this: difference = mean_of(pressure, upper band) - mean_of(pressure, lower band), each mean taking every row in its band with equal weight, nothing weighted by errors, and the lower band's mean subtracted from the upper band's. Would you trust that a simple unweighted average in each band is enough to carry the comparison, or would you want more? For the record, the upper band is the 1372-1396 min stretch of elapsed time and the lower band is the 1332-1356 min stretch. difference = -3.8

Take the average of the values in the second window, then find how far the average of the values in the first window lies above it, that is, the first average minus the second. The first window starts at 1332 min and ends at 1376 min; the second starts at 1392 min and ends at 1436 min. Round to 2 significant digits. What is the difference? 2.1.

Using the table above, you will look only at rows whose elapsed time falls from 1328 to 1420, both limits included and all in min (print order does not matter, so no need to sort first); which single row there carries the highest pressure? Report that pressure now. 56.4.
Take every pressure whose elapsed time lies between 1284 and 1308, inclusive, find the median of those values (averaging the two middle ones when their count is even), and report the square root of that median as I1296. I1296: 7.5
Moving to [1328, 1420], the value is 7.1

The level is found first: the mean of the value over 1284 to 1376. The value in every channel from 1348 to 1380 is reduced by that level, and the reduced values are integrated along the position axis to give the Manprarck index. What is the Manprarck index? -64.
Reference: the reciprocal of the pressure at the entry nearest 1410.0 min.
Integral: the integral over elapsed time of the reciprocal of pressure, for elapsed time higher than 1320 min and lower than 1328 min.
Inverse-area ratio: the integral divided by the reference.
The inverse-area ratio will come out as 8.0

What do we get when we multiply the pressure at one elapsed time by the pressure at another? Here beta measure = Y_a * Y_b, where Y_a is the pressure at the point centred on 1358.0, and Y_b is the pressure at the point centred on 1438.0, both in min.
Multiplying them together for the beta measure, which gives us 2589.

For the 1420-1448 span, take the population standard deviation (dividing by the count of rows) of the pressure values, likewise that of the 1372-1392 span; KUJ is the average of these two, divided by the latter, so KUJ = 1.5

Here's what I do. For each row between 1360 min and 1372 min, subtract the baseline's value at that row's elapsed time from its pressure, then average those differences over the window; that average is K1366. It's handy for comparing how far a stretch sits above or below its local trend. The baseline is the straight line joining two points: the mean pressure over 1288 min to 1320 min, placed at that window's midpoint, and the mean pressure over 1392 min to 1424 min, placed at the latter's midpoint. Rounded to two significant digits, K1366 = 1.0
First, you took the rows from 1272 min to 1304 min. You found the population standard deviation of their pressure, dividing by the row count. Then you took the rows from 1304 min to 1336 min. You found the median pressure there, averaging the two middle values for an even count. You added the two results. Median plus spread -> 54.4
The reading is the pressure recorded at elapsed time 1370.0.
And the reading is 52.6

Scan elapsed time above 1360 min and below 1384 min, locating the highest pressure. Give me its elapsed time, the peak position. 1366.0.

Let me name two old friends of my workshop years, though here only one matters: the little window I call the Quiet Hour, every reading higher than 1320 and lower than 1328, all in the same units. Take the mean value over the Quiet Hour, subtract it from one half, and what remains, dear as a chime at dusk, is -49.5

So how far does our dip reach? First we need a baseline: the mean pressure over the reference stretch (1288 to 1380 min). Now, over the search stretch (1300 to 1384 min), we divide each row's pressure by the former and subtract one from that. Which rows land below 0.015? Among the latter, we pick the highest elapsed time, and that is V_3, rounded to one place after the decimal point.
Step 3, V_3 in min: 1382.0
